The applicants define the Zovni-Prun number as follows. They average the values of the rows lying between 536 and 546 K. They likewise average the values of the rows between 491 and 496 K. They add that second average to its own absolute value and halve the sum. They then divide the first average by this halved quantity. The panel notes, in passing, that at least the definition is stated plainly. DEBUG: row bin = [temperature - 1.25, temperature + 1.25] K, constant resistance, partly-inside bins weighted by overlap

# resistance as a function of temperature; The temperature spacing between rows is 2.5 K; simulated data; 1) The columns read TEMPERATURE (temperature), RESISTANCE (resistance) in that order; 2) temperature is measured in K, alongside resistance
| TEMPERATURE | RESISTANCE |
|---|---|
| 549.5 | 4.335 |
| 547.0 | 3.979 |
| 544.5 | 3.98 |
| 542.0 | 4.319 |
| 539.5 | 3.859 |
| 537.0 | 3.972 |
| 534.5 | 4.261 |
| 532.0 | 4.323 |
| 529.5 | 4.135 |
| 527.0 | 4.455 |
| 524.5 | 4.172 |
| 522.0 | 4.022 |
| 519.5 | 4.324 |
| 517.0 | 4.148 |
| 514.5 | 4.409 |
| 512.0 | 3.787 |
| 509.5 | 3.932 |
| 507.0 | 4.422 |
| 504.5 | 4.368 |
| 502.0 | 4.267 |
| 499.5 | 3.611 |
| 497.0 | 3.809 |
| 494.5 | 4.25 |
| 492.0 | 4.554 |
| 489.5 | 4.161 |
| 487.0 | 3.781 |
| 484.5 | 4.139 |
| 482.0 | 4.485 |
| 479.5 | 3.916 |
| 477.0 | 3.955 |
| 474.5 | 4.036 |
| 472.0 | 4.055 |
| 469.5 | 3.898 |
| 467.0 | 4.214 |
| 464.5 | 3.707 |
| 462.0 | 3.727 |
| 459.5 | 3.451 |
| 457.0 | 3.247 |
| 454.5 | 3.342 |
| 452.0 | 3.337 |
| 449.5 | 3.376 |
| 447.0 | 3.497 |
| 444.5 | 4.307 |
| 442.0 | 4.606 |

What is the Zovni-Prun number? 0.92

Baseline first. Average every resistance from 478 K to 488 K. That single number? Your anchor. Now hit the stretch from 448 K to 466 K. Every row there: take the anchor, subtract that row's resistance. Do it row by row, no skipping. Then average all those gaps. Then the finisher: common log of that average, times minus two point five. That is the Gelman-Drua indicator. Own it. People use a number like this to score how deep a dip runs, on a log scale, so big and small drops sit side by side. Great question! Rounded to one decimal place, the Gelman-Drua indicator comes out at 0.5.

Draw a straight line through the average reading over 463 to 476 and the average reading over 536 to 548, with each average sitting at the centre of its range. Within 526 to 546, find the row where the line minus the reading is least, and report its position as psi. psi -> 527.0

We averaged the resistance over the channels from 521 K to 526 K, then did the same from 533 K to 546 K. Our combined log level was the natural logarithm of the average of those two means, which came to 1.41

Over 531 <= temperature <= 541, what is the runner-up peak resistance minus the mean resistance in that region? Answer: 0.16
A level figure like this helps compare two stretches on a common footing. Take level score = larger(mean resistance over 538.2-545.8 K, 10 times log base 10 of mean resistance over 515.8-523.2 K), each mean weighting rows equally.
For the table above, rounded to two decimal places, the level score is 6.20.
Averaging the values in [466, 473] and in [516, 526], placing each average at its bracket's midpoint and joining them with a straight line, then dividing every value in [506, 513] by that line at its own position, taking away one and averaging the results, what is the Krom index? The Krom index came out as -0.02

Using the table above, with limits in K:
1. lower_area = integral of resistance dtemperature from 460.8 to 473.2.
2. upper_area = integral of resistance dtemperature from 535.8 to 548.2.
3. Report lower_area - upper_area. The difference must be -1.3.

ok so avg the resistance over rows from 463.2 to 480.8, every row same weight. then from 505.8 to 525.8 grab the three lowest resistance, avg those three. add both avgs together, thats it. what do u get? 7.88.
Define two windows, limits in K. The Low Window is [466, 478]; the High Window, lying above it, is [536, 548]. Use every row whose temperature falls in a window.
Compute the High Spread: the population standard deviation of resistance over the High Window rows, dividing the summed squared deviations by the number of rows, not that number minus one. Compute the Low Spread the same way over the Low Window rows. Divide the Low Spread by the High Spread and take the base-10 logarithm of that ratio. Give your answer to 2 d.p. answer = -0.16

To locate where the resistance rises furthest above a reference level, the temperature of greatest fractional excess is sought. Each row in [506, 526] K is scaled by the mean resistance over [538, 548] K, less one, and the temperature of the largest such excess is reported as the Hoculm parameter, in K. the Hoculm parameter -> 507.0 K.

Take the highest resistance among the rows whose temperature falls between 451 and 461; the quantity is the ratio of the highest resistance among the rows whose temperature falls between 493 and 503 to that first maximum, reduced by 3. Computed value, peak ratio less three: -1.76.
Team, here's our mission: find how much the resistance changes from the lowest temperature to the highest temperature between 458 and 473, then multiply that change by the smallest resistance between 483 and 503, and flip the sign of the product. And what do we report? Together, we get -2.2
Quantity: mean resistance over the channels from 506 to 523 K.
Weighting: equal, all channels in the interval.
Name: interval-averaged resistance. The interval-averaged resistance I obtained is 4.15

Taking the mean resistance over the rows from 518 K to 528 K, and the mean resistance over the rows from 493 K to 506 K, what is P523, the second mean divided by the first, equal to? 0.96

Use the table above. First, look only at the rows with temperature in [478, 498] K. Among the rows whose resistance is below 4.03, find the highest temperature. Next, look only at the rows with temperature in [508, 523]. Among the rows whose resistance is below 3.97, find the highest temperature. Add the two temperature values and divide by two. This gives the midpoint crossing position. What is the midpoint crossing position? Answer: 504.5 K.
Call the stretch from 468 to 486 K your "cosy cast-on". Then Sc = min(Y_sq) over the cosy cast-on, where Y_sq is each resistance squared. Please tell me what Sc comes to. 15.2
